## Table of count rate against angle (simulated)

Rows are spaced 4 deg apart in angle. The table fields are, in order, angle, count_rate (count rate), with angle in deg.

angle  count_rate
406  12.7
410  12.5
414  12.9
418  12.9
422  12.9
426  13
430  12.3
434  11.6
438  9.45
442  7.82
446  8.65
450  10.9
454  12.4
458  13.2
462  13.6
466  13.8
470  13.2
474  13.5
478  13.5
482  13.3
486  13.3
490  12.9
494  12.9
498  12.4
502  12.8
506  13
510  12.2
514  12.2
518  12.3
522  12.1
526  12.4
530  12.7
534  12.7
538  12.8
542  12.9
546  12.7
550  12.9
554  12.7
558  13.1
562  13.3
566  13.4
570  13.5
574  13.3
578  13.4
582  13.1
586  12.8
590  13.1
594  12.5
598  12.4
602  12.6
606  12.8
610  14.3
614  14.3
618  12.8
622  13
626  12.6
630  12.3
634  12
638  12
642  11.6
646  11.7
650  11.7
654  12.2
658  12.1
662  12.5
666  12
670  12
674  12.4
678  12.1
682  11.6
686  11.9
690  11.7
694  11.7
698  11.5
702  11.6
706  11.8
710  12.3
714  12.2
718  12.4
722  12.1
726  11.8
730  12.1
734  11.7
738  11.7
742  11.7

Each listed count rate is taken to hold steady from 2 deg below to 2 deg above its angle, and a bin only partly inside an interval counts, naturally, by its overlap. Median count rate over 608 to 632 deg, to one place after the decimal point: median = 12.9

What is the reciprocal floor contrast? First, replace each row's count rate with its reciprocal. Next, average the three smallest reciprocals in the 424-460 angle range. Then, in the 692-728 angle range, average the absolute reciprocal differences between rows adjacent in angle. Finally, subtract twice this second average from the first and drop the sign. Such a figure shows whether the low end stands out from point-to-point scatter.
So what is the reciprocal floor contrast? 0.074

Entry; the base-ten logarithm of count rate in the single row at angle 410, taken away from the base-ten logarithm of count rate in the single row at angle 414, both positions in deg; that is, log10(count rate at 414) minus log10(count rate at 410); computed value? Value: 0.014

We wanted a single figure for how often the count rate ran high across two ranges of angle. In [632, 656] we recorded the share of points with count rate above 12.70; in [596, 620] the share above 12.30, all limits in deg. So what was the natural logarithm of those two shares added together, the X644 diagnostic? 0.0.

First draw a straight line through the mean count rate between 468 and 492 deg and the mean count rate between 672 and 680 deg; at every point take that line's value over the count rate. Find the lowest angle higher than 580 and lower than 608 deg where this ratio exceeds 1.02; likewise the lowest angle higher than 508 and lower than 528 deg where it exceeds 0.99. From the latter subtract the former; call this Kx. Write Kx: -88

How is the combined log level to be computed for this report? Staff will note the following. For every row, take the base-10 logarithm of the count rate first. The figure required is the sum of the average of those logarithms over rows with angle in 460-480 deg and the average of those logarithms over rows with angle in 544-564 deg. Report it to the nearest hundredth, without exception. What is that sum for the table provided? 2.24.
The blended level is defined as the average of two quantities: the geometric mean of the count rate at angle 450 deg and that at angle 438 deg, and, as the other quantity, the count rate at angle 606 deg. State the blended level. 11.5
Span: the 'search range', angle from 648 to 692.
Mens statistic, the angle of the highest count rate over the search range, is 662 deg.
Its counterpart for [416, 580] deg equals 466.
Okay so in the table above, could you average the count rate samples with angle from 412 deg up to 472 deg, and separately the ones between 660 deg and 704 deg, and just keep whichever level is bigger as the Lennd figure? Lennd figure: 11.91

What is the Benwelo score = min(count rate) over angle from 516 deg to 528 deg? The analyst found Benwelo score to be 12.1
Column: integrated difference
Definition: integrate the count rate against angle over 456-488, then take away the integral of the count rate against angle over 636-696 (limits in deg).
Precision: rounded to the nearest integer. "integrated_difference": -287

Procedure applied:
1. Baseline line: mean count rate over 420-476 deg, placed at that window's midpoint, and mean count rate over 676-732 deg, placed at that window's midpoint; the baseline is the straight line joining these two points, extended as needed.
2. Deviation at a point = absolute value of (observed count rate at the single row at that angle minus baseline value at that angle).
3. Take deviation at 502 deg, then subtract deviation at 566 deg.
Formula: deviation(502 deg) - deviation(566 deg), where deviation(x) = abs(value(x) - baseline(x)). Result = -0.6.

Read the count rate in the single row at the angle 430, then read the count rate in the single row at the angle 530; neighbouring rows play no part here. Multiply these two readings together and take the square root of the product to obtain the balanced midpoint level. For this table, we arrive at 12.5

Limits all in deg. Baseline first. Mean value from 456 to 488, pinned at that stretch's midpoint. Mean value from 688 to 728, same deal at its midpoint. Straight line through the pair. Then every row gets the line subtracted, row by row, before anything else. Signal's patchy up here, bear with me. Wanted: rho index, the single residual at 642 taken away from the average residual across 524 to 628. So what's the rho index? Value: 0.98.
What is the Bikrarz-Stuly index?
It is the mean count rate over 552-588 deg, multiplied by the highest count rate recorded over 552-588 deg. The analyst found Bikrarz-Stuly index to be 178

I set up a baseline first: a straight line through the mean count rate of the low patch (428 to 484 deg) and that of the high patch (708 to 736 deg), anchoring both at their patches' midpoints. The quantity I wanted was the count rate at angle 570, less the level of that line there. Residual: 1.5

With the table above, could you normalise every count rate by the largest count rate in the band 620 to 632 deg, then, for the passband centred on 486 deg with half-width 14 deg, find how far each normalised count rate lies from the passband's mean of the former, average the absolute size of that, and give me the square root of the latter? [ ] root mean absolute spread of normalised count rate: 0.158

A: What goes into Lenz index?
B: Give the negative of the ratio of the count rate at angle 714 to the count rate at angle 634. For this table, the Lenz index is -1.017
